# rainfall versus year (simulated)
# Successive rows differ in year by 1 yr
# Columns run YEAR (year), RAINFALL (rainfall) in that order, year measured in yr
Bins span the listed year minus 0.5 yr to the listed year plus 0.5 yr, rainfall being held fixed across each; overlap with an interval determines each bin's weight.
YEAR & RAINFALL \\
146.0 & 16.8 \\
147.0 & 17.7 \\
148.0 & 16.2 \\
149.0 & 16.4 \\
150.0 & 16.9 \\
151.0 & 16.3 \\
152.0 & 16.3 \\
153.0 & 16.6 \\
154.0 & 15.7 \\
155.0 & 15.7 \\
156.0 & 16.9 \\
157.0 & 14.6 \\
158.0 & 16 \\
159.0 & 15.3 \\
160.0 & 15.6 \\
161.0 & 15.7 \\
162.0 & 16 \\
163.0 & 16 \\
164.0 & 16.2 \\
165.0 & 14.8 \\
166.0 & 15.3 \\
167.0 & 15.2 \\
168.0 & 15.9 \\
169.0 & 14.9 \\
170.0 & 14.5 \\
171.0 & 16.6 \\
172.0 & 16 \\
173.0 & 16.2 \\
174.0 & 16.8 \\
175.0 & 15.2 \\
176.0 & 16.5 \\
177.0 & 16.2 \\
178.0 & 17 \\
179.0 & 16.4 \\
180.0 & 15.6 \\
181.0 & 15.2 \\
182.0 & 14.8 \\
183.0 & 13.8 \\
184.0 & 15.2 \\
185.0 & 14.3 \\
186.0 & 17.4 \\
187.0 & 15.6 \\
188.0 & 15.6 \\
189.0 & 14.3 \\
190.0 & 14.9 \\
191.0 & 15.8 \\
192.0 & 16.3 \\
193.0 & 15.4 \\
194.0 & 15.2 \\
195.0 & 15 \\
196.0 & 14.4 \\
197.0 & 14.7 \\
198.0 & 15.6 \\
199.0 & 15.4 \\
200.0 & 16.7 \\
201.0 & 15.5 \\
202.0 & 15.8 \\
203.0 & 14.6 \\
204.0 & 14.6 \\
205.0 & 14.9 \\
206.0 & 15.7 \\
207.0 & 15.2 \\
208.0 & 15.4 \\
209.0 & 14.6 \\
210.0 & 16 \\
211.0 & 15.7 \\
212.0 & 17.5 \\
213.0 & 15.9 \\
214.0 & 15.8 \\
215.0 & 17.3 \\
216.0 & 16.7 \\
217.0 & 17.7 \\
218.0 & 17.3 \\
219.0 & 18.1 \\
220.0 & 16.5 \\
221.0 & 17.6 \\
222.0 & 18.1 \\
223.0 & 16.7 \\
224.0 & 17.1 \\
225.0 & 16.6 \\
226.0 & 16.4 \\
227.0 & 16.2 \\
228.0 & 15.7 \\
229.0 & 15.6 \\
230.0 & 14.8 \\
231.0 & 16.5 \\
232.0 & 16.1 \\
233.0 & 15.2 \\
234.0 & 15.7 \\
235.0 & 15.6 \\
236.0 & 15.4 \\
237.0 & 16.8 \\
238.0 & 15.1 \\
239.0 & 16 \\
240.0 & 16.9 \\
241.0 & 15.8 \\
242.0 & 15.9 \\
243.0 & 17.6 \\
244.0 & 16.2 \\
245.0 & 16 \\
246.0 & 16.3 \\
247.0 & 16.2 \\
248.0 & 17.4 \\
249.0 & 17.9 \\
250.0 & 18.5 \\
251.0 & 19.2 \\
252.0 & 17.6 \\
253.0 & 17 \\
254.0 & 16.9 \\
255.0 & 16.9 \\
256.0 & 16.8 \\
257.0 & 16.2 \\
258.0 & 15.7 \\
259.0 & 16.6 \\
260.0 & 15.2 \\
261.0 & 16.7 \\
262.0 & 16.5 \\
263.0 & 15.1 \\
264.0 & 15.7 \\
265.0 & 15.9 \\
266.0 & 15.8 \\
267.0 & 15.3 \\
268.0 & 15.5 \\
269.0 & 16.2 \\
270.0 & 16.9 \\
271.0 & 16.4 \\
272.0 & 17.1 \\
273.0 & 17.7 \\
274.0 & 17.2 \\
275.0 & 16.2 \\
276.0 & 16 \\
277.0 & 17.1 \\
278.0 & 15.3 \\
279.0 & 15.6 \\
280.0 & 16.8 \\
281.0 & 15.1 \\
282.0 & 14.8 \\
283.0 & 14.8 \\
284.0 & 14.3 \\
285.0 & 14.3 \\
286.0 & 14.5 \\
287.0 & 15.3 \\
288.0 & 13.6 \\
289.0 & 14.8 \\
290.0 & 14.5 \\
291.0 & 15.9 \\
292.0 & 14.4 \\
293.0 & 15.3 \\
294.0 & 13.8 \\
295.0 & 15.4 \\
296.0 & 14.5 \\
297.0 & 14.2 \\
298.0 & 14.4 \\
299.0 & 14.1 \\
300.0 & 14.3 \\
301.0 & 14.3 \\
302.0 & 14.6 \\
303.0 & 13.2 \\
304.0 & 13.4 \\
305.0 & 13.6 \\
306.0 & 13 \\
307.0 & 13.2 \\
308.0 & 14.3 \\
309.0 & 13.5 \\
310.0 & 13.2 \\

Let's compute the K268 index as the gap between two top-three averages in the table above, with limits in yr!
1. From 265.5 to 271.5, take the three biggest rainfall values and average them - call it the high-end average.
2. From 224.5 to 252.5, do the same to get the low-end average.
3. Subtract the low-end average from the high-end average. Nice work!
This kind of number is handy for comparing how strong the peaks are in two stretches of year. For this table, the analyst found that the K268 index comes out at -2.0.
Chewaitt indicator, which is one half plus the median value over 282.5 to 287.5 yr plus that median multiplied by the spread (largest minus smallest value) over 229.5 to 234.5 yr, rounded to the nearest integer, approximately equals 40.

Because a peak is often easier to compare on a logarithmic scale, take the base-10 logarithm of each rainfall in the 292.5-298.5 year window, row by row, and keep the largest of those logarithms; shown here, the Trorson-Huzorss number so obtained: 1.19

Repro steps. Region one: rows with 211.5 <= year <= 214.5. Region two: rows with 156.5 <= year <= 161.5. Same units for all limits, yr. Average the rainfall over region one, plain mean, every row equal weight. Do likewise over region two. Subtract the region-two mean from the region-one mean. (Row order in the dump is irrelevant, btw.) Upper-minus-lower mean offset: 1.0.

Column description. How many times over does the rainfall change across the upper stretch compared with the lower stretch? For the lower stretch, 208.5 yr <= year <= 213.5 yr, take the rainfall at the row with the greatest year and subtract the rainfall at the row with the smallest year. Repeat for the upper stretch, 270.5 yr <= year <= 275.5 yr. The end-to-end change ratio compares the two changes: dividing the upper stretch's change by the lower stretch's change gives -0.15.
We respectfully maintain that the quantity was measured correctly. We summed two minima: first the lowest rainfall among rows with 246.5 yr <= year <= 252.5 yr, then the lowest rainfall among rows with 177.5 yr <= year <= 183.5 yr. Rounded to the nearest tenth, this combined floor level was 30.0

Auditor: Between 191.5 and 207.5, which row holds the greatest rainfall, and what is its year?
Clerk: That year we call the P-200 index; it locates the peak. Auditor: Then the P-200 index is 200.0 yr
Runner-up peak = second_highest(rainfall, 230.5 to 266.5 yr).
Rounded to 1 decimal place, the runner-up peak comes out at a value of 18.5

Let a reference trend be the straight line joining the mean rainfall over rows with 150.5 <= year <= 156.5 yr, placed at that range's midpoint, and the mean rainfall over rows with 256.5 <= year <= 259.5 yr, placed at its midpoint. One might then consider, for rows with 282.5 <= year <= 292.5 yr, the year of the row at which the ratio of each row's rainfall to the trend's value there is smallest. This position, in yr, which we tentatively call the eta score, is 288.0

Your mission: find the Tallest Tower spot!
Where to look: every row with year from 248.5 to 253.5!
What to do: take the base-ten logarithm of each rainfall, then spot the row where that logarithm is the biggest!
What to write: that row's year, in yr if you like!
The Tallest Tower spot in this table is 251.0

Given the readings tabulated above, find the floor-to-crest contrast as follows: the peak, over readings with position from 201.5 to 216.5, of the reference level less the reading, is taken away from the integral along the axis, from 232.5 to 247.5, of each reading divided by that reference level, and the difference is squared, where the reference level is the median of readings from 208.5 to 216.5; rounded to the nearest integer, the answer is 189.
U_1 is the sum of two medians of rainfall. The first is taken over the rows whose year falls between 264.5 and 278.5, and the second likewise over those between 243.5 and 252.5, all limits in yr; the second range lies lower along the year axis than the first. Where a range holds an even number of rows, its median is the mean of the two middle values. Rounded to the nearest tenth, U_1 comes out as 33.6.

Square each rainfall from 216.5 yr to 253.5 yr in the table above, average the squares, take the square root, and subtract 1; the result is 15.7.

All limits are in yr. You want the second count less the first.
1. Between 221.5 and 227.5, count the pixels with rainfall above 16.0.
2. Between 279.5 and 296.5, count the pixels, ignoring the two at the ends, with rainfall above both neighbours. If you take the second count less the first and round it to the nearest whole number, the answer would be -1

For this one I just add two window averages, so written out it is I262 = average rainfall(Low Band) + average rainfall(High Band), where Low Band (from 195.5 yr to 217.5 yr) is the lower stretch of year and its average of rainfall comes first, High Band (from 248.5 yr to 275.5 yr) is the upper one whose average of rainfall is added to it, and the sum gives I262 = 32.3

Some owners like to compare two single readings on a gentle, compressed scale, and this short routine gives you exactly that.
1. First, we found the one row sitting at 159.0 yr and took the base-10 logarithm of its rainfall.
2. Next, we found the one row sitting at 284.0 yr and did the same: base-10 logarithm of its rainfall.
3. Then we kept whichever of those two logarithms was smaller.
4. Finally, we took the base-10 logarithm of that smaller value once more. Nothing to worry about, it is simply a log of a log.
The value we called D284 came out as 0.063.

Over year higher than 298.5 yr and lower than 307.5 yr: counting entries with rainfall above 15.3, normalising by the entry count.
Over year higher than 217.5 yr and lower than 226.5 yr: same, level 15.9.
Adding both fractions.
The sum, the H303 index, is 1.00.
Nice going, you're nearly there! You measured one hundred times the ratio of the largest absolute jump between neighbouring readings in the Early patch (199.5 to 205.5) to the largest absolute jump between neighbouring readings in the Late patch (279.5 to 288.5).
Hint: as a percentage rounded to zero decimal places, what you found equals 71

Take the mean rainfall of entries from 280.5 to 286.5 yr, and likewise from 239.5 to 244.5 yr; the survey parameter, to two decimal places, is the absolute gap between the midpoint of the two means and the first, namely 0.92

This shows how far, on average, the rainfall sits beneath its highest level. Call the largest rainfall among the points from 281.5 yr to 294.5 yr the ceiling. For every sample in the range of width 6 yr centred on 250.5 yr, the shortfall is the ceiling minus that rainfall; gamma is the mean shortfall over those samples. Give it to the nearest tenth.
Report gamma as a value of -2.0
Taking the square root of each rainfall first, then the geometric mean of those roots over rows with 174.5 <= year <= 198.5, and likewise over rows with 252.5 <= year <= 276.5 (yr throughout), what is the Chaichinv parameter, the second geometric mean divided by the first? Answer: 1.03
